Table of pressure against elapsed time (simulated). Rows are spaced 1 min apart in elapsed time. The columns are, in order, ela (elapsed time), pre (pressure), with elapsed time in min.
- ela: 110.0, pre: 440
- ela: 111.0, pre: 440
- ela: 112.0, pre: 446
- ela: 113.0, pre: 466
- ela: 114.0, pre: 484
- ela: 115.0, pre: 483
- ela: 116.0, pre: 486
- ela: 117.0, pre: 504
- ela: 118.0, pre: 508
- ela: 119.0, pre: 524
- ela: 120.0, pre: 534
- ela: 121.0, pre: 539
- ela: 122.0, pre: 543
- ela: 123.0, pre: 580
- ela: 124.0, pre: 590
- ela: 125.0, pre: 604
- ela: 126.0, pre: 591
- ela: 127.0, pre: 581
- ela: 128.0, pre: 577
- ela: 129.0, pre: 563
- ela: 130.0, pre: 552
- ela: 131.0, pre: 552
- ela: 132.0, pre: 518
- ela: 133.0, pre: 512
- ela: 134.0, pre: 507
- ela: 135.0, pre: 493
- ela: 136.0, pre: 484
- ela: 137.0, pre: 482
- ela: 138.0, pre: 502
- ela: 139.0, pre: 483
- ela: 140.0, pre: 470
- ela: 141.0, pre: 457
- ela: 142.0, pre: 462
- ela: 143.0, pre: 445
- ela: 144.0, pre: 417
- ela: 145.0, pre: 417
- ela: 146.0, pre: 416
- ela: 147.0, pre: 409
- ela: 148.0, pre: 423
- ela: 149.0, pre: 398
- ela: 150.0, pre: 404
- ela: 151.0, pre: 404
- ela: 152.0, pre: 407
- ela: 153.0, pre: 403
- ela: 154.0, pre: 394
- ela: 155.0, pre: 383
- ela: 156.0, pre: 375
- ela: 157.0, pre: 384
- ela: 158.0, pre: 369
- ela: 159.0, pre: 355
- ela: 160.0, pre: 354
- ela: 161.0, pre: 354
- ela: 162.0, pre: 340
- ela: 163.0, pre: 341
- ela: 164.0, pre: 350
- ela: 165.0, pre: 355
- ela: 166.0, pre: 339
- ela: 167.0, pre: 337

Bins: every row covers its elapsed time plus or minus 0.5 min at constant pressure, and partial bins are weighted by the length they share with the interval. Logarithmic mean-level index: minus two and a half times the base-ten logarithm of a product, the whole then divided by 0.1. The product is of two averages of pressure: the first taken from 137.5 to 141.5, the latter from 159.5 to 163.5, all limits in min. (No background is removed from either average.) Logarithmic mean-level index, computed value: -131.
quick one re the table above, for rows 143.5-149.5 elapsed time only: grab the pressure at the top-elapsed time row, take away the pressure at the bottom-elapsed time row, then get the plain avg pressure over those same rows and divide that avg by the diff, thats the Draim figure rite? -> -22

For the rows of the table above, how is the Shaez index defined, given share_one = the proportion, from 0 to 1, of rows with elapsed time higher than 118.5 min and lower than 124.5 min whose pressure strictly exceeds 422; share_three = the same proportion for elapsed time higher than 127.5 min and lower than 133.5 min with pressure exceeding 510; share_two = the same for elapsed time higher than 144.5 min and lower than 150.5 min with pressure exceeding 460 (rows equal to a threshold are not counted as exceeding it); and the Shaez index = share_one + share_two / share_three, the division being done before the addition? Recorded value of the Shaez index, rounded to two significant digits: 1.0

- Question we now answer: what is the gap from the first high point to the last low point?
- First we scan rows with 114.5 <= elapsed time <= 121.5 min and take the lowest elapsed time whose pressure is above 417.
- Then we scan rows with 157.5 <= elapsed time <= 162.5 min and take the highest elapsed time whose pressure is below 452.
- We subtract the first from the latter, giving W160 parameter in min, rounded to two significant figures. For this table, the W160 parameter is 47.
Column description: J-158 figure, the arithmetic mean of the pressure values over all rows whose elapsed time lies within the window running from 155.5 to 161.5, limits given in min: 365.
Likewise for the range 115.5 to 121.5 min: 516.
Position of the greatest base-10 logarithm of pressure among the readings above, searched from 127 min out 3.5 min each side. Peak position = 125.0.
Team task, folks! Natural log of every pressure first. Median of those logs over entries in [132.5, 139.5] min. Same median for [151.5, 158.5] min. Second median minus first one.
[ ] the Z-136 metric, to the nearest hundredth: -0.25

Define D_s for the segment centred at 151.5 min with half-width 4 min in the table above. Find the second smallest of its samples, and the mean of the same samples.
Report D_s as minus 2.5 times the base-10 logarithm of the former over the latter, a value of 0.022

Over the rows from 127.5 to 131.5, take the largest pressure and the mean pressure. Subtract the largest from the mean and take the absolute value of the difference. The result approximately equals 16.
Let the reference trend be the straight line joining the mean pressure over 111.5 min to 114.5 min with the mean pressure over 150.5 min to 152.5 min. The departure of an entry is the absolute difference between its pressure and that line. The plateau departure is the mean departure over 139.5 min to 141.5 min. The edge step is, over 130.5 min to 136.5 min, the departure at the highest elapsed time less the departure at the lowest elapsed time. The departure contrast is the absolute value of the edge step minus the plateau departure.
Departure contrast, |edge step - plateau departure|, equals 101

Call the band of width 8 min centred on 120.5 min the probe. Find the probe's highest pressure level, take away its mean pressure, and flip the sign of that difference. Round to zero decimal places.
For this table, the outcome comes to -50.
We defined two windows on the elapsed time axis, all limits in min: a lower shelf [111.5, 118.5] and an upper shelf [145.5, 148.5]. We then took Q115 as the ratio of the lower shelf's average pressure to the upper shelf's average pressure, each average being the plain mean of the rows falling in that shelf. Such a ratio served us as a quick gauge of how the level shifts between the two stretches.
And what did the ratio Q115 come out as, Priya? 1.16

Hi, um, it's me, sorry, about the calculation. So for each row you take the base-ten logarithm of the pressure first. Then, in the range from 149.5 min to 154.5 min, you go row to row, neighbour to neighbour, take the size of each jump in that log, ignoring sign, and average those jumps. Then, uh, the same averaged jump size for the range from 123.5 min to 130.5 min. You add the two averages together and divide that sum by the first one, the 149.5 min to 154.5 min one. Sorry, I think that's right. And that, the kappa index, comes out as 2.90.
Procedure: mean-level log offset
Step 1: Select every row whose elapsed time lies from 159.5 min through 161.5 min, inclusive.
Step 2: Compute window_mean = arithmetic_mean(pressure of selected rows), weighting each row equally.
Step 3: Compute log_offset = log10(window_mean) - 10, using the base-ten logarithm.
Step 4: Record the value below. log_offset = -7.45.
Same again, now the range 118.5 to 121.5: -7.27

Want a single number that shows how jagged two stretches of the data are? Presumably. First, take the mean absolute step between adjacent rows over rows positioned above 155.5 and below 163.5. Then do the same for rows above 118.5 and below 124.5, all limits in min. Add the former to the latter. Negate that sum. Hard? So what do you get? -20.9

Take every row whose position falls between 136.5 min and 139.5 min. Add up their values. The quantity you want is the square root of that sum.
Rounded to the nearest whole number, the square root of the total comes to 38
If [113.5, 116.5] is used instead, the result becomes 38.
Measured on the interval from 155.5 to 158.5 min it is 34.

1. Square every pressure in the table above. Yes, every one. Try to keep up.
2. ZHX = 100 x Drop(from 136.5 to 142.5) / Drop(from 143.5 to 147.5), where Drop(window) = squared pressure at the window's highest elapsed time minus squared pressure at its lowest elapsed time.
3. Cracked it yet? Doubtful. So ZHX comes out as 286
